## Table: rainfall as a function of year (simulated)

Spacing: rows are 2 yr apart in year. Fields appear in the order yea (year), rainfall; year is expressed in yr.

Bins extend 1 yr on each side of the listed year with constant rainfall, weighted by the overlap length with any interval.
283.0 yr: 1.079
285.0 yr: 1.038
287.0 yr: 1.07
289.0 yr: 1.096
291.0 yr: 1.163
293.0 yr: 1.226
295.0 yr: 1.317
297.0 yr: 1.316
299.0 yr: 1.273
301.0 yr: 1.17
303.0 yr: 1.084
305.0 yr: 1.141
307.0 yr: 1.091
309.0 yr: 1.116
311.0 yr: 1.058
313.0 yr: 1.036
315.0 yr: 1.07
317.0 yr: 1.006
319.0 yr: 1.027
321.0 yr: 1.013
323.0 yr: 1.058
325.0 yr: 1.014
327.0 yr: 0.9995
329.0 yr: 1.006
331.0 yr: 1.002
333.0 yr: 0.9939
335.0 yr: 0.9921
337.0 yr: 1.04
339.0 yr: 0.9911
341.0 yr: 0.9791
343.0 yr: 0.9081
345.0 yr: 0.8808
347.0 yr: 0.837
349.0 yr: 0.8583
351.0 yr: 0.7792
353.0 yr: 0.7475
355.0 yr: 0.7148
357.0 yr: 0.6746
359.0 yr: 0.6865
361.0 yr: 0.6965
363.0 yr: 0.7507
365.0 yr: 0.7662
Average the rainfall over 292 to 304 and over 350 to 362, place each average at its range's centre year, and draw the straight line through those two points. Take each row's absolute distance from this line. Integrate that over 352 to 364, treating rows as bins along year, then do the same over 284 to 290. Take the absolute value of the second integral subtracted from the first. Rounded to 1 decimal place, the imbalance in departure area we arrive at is 1.2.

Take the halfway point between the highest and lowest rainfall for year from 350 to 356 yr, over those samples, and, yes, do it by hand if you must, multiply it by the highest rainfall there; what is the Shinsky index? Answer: 0.58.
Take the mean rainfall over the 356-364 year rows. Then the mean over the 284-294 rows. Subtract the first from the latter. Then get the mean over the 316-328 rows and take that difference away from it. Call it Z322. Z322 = 0.60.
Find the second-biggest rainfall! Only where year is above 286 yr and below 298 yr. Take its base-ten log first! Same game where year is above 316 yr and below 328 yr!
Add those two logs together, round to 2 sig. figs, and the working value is 0.13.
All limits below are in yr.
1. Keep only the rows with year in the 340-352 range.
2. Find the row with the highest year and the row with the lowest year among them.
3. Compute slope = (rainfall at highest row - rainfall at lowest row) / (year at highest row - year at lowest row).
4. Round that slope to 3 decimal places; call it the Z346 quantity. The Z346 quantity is -0.020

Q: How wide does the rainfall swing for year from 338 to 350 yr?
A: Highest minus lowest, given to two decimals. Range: 0.15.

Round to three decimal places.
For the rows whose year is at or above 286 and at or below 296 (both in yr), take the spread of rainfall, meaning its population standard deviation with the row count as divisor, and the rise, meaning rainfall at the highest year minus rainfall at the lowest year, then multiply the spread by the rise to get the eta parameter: 0.022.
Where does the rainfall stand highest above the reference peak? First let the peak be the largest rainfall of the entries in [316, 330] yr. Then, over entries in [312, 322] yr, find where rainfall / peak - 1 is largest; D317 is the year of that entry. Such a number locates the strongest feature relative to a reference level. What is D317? 315.0 yr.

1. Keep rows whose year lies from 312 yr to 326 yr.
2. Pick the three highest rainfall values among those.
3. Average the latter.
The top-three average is 1.05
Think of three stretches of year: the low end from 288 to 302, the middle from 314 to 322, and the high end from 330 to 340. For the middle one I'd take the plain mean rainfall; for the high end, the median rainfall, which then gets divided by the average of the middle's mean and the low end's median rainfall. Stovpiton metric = 0.88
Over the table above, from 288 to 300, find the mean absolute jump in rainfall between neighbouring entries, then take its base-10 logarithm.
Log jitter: -1.28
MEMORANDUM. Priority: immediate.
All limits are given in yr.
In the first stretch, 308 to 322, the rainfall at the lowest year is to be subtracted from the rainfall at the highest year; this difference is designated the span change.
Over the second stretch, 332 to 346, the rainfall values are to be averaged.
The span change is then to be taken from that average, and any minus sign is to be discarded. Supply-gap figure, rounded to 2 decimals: 1.07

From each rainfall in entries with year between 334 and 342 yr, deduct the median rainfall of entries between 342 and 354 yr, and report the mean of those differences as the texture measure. 0.15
